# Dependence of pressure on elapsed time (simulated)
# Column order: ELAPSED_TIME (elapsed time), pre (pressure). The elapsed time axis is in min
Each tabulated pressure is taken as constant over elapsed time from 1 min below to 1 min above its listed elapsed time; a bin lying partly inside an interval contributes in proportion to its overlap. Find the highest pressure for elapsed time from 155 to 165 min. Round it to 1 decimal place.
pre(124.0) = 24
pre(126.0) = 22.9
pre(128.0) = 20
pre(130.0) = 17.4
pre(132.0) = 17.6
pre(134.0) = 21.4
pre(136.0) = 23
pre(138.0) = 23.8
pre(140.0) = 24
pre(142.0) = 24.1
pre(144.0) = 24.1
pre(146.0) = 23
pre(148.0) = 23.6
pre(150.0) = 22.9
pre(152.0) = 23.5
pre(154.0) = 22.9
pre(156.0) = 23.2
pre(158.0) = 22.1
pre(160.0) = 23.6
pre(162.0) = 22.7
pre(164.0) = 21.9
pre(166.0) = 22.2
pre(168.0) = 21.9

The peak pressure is 23.6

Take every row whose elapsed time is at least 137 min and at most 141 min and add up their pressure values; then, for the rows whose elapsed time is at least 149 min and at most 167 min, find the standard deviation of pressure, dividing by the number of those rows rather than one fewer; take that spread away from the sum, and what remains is 47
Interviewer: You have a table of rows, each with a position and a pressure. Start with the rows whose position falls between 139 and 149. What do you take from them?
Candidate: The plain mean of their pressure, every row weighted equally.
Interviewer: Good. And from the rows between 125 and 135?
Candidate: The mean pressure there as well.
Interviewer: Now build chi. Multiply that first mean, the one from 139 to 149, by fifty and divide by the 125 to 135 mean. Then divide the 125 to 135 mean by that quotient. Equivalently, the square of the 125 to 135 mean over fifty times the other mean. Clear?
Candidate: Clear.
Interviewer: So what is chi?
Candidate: 0.332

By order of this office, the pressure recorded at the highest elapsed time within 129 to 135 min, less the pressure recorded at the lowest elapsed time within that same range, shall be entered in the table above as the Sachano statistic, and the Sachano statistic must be 4.0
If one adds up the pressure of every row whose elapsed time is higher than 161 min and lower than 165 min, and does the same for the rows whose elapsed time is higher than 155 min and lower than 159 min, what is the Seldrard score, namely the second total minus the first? 0.7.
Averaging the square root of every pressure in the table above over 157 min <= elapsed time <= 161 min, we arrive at 4.78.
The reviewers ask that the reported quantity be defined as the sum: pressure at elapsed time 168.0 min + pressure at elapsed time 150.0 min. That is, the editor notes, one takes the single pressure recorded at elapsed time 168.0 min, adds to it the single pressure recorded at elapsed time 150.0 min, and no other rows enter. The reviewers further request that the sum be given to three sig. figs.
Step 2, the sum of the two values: 44.8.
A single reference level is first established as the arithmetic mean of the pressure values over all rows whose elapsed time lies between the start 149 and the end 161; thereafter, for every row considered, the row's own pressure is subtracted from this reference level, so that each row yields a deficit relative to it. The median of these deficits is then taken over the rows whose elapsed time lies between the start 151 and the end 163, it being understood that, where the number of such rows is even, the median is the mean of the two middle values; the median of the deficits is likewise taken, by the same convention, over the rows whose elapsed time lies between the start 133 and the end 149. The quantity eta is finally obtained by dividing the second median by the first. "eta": 40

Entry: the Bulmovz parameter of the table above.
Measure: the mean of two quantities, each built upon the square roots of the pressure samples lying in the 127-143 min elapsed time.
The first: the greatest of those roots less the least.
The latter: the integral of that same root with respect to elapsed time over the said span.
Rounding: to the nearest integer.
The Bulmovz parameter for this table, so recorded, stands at 37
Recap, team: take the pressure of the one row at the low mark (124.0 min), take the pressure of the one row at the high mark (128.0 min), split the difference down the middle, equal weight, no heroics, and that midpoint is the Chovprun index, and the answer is 22.0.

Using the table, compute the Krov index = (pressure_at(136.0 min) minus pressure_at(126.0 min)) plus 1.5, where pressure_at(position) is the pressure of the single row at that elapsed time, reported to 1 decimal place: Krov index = 1.6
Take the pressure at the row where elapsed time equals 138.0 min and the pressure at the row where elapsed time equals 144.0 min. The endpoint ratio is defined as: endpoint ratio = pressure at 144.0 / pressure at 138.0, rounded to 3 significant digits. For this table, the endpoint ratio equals 1.01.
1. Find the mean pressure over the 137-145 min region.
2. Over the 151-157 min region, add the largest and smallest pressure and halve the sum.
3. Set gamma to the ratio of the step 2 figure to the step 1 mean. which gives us 0.97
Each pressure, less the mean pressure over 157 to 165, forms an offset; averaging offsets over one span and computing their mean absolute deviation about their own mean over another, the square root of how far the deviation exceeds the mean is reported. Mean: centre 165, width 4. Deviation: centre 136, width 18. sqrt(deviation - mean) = 1.69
